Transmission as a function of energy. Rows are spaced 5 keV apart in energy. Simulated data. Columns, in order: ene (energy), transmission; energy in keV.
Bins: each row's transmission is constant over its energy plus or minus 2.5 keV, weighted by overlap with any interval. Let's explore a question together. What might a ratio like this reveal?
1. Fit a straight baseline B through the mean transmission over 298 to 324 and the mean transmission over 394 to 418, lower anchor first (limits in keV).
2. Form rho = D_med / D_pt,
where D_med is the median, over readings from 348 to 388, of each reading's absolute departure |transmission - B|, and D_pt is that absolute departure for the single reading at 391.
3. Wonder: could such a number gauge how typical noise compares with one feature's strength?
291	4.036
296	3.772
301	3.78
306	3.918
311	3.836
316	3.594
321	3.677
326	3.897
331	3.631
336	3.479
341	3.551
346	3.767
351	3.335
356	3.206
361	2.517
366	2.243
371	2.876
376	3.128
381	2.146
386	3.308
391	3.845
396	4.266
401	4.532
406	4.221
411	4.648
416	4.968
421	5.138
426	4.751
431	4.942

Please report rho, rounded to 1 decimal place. 2.3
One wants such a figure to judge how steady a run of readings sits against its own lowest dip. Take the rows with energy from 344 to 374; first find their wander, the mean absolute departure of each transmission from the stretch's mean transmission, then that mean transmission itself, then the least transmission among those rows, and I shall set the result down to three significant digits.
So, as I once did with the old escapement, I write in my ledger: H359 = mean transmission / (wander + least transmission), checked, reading 1.11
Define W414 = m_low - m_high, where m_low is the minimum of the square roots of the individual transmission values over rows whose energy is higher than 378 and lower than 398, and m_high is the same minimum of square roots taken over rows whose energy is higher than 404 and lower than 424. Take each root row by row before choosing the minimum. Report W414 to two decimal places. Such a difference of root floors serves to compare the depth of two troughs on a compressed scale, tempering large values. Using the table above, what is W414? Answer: -0.59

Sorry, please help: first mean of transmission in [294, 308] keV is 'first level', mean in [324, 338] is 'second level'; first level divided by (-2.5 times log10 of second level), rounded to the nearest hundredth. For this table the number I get -2.71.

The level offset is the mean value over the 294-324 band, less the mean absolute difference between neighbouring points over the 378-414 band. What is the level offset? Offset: 3.24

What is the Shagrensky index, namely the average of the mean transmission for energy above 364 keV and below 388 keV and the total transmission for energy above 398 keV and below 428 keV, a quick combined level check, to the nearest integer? 15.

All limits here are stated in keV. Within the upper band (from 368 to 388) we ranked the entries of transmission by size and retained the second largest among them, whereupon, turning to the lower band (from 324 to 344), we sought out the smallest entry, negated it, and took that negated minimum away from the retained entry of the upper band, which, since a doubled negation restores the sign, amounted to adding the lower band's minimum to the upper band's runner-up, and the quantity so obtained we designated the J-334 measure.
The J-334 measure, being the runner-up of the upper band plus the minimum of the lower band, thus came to 6.6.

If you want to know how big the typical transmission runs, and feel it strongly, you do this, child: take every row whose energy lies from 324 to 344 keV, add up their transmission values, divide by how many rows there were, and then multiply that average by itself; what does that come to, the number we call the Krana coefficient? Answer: 13.2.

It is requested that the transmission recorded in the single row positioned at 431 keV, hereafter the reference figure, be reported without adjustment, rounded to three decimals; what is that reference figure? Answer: 4.942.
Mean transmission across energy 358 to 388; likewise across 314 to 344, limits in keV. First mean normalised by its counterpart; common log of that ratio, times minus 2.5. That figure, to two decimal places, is 0.32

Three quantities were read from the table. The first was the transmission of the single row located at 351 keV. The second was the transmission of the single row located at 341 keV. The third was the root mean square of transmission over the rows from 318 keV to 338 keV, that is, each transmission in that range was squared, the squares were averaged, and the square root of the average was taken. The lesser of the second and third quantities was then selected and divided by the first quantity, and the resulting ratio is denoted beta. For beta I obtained 1.06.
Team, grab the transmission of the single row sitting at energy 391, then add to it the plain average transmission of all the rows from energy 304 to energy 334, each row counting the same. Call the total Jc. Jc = 7.6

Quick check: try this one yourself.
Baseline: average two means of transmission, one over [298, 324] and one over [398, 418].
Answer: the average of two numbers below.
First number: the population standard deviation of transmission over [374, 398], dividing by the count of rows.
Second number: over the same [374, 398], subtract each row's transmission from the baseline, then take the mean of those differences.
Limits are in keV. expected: 0.78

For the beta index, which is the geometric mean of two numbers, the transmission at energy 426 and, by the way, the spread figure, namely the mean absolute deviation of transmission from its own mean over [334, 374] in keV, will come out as 1.4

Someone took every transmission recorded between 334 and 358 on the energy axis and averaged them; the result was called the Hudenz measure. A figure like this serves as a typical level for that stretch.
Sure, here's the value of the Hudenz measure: 3.47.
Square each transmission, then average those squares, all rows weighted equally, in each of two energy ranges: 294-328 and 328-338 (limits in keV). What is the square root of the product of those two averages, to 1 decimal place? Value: 13.5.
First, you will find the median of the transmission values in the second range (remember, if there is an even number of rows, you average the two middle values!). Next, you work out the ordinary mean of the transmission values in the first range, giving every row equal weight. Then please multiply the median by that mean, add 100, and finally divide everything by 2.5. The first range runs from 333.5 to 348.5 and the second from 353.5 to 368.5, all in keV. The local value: 43.6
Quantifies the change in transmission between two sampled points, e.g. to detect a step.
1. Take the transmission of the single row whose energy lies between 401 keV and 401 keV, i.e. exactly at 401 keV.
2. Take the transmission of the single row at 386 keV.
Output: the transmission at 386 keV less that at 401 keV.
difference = -1.2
